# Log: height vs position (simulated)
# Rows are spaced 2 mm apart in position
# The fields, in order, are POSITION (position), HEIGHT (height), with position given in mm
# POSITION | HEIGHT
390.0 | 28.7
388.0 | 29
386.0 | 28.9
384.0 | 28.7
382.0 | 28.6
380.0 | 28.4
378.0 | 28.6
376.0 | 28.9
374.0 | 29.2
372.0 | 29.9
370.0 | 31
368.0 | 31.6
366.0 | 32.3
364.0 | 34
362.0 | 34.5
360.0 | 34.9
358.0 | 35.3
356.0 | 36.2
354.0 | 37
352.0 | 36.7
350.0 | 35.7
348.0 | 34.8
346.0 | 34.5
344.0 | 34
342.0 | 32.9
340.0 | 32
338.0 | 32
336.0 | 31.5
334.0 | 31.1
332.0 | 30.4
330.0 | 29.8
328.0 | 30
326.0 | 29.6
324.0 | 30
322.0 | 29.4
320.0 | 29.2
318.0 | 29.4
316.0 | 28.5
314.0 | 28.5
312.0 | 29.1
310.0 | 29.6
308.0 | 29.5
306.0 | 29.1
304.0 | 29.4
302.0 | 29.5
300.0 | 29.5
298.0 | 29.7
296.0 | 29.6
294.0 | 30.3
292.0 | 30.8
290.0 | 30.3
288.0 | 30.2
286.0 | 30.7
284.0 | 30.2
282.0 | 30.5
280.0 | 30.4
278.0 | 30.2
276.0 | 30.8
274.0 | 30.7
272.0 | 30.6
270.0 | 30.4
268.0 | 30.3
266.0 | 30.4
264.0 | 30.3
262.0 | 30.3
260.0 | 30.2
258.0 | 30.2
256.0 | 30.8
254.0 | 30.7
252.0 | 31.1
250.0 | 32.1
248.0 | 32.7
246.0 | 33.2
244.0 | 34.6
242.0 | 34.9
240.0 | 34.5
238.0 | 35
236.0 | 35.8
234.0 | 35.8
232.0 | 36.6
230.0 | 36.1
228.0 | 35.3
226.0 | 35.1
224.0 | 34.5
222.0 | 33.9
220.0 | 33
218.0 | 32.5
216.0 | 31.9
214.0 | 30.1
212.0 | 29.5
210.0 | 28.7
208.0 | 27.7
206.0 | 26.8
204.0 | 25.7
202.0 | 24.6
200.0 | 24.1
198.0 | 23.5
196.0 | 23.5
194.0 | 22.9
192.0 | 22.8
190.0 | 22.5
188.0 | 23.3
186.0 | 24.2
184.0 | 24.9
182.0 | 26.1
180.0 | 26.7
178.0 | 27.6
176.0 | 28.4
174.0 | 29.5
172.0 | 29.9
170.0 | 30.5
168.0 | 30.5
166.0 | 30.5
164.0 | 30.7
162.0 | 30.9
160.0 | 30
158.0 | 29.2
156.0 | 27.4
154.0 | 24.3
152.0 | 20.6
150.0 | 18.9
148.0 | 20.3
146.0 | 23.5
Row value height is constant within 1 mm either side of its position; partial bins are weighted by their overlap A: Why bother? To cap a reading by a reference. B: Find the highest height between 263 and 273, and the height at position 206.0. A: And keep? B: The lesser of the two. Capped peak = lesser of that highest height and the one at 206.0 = 27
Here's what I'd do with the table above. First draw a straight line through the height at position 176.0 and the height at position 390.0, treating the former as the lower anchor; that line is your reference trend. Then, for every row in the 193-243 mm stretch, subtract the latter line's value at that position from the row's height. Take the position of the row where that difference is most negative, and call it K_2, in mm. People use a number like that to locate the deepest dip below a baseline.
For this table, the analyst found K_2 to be 194.0 mm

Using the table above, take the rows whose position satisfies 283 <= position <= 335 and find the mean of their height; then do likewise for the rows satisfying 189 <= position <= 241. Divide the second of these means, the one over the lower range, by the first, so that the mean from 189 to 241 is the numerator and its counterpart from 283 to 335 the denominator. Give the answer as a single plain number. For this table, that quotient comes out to 1.01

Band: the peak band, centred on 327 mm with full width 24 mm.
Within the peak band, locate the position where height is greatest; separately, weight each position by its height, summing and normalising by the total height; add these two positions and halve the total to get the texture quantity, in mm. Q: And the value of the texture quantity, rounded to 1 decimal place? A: 332.6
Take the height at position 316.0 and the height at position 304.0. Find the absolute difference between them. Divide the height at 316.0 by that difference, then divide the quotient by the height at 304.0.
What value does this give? 1.1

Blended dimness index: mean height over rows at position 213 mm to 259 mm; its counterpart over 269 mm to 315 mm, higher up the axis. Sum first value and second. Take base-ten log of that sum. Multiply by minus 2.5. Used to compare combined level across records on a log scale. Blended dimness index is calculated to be -4.51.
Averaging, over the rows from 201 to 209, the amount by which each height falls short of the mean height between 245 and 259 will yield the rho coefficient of 5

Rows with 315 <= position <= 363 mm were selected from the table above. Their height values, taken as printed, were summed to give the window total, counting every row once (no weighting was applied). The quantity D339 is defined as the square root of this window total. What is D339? 27.9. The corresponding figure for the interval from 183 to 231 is 26.0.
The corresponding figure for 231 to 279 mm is 27.8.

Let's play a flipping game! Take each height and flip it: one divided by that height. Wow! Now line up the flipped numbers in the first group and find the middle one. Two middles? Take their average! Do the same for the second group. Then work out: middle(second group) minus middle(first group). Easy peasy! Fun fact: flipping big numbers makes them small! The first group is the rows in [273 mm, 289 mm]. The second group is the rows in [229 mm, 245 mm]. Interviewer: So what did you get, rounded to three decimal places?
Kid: -0.005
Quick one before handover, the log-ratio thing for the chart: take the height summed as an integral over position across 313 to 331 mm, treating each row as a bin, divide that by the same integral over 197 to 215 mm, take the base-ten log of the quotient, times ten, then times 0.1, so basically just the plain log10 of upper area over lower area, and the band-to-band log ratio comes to 0.041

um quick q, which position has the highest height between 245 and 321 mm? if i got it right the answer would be 246.0 mm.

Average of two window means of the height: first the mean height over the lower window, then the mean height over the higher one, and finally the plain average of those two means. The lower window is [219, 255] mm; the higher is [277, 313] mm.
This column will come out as 32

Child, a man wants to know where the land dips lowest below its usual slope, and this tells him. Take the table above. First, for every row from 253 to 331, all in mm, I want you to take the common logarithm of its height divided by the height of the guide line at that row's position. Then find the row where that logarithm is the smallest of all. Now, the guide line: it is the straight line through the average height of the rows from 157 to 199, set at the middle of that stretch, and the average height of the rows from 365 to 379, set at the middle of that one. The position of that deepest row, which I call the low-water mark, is 316.0 mm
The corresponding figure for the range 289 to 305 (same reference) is 304.0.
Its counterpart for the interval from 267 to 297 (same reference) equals 296.0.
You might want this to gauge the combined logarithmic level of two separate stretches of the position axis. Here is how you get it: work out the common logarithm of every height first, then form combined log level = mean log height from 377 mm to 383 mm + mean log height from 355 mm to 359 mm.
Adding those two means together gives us 3.01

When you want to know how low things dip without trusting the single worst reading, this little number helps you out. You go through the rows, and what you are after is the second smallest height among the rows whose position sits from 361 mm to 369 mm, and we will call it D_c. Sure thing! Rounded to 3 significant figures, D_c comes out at 32.3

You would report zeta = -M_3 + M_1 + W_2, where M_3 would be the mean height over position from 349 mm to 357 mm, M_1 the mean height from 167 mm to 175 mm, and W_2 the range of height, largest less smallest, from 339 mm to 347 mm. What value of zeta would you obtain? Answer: -4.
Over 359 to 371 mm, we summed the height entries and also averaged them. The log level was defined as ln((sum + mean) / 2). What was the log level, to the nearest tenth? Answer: 4.8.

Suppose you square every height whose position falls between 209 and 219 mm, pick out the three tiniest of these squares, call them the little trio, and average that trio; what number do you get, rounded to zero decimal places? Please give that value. 867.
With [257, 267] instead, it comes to 914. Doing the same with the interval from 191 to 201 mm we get 532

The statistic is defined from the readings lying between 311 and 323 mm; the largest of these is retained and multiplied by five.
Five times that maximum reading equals 147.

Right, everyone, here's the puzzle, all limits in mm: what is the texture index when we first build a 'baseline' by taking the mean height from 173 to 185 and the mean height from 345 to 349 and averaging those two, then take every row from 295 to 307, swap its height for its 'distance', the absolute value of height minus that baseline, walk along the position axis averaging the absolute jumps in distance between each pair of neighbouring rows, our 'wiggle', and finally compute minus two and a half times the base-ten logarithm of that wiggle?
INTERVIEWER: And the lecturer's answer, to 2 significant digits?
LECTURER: 2.1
